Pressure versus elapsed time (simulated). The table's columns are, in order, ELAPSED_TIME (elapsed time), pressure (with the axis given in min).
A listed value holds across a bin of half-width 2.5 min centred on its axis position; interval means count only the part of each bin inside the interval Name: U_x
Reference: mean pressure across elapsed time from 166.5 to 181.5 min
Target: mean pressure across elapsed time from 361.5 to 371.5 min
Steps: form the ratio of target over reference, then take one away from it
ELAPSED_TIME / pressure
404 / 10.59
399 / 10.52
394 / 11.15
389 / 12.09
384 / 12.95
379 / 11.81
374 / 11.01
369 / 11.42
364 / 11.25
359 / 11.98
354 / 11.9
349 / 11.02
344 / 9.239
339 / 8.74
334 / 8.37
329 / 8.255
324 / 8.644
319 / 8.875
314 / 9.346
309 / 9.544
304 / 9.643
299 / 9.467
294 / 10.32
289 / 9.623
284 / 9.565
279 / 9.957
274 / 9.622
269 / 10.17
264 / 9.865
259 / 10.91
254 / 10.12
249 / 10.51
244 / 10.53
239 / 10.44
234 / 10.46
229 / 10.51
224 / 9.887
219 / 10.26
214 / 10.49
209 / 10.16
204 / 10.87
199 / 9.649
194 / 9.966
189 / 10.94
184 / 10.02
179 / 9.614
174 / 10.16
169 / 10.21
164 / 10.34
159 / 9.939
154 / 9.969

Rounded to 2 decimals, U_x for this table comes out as 0.13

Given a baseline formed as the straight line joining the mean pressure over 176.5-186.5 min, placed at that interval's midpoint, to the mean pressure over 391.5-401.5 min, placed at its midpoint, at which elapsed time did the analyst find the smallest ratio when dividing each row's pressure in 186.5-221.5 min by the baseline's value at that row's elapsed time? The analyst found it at 199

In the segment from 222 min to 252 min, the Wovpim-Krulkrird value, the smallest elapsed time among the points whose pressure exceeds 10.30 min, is 229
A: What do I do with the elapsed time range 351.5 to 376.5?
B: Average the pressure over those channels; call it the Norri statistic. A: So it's 11.5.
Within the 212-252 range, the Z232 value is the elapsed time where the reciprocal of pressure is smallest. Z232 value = 244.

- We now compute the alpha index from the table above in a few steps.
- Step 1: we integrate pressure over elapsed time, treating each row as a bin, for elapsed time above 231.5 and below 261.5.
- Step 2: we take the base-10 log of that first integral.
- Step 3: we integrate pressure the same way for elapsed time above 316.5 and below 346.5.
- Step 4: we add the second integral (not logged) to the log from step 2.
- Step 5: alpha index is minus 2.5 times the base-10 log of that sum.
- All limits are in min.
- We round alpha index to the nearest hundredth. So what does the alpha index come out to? -6.05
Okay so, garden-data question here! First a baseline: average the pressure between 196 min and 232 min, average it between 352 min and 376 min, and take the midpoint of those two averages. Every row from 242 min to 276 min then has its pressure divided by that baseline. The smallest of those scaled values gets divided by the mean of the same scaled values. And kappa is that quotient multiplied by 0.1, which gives 0.0939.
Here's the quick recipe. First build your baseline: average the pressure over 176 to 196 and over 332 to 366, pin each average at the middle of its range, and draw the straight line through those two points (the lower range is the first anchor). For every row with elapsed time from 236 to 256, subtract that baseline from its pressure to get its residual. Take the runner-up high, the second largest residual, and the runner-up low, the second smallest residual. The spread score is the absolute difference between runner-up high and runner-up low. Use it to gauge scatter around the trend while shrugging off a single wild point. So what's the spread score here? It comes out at 0.1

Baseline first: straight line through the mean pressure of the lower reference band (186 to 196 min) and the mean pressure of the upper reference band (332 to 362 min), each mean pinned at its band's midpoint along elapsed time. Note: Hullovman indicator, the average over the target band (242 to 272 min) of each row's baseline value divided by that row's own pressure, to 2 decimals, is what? 1.00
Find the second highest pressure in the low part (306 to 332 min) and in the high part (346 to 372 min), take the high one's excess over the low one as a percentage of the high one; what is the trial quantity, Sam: 21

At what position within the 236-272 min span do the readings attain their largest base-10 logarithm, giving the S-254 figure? 259 min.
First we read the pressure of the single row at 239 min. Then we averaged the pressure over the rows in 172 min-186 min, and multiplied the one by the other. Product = 104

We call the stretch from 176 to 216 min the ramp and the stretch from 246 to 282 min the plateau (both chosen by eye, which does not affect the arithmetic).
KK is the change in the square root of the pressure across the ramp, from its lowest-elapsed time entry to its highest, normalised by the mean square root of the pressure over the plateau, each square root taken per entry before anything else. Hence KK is 0.04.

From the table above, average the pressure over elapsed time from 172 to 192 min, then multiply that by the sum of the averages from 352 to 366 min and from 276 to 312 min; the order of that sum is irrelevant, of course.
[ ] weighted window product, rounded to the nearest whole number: 218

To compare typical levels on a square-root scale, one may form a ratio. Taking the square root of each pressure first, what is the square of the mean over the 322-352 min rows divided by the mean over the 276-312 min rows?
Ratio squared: 0.93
